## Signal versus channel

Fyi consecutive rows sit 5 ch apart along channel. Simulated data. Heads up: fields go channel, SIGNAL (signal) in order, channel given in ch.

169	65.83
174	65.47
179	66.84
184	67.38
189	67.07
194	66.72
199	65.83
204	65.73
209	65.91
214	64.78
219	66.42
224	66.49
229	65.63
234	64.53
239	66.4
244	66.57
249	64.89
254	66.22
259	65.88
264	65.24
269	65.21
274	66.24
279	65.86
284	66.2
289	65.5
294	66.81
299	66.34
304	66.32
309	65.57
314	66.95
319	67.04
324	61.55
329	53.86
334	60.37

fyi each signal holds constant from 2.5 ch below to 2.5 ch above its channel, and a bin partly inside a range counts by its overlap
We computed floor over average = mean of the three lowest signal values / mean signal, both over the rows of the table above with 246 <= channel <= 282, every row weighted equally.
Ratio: 0.992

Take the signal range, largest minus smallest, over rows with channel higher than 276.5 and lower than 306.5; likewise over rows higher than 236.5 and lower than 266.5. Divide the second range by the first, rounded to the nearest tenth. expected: 1.3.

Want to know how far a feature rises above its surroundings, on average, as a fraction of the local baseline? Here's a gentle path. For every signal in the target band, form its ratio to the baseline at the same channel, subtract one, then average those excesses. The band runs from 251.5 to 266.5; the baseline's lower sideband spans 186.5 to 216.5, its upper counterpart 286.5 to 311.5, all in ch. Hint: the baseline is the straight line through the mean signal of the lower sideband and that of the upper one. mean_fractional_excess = -0.0043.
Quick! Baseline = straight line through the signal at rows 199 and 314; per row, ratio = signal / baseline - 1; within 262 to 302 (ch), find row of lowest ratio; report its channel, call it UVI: 269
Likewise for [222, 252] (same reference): 234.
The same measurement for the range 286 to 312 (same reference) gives 309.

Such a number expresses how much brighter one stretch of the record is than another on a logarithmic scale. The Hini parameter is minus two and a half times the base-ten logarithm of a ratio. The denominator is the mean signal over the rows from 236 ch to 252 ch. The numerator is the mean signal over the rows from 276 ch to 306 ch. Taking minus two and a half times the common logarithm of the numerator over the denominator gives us -0.004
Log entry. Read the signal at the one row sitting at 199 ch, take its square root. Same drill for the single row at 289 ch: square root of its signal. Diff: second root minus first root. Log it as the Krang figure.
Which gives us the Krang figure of -0.020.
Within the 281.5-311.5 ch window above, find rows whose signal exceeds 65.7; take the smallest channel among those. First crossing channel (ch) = 284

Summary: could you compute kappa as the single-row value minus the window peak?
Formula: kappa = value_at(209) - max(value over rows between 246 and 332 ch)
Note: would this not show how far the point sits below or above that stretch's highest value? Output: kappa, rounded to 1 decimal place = -1.1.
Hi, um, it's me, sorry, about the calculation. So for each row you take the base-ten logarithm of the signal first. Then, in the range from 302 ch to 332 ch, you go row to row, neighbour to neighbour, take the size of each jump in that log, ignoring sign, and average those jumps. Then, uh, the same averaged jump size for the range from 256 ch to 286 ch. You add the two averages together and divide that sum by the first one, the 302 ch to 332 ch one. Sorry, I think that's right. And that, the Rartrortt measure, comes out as 1.15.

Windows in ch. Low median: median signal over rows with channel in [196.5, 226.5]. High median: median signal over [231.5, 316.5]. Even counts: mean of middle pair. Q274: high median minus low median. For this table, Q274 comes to 0.33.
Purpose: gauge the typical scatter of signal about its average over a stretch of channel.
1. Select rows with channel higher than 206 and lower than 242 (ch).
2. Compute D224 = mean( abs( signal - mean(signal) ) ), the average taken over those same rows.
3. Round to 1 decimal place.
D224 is 0.6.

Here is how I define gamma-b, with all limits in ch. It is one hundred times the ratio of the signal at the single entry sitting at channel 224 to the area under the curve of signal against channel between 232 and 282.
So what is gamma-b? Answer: 2.02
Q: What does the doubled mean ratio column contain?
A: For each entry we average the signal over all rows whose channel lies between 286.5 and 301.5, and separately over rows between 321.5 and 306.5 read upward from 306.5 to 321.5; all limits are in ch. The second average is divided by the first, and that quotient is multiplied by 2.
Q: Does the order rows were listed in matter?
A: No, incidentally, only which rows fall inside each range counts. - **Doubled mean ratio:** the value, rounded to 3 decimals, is 2.009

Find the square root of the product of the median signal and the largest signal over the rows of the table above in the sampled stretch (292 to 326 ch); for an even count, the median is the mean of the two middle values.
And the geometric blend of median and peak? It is 66.7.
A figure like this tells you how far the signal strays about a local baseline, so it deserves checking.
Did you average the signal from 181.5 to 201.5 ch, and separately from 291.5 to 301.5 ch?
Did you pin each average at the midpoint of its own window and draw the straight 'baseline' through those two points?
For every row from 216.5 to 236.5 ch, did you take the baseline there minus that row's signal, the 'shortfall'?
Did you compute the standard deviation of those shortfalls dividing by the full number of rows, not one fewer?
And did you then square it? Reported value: 0.6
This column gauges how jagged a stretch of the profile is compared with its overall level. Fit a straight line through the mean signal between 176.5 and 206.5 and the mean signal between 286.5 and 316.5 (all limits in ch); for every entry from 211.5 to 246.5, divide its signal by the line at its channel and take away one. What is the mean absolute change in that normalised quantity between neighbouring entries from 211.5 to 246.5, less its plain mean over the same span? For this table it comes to 0.024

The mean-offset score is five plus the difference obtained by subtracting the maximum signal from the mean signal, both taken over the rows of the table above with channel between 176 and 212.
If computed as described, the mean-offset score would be 4.1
